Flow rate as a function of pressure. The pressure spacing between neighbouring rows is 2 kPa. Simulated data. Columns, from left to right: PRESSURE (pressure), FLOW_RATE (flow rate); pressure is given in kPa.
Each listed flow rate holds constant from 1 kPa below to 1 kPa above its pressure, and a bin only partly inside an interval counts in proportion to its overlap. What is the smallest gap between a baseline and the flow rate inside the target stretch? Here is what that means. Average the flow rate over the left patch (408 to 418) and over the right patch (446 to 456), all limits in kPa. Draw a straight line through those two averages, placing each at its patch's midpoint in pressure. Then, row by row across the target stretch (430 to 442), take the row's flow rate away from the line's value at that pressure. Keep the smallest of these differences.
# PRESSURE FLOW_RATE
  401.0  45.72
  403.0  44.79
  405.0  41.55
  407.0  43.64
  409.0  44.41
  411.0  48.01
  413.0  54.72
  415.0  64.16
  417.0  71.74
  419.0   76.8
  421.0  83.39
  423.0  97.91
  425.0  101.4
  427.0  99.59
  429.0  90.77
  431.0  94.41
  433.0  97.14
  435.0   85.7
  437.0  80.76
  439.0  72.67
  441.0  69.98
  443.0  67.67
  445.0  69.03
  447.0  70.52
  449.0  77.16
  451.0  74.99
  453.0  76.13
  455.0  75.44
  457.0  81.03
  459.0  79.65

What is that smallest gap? -31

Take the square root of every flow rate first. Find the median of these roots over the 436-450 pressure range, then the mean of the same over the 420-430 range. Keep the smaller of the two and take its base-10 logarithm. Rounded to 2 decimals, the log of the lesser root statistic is 0.92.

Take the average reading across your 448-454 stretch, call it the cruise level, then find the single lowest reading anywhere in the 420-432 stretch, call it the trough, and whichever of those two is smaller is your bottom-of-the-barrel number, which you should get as 76.1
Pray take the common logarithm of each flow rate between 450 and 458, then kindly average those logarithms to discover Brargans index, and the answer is 1.89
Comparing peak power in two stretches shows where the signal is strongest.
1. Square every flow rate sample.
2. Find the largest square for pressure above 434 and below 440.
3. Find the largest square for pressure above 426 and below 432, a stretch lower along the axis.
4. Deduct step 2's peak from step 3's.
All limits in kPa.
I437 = 2574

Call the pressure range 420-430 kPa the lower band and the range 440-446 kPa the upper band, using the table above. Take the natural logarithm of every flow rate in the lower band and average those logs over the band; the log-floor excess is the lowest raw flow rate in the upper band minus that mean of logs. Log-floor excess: 63.1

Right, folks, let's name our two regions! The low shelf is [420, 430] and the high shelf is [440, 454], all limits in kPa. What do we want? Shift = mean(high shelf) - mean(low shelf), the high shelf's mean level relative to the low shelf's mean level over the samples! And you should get -22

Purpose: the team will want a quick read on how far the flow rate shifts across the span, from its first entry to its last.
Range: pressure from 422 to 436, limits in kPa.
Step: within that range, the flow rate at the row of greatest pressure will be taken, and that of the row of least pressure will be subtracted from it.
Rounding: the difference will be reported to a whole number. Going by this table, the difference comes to -12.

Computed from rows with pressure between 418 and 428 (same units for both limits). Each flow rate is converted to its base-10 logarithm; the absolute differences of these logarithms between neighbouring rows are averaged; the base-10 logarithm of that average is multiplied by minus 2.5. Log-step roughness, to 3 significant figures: 3.73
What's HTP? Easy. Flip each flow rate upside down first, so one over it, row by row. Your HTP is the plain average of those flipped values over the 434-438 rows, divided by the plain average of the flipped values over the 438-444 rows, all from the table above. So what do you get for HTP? 0.84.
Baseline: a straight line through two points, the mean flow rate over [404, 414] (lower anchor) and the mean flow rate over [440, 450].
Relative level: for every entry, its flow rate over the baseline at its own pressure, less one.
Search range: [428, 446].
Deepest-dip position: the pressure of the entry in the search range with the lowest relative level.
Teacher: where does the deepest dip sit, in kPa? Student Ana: 443.0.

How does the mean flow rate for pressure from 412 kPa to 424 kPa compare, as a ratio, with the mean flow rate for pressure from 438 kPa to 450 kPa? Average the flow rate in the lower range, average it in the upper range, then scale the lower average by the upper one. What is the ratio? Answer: 1.1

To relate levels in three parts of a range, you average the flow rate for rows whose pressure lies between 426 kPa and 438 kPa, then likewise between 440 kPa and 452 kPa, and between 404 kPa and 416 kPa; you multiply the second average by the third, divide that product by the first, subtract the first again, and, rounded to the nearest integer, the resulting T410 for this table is -53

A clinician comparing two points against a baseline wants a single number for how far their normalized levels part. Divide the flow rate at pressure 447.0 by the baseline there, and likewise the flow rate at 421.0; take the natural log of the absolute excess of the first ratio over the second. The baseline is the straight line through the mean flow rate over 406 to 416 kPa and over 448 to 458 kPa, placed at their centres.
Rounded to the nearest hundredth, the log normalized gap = -0.70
